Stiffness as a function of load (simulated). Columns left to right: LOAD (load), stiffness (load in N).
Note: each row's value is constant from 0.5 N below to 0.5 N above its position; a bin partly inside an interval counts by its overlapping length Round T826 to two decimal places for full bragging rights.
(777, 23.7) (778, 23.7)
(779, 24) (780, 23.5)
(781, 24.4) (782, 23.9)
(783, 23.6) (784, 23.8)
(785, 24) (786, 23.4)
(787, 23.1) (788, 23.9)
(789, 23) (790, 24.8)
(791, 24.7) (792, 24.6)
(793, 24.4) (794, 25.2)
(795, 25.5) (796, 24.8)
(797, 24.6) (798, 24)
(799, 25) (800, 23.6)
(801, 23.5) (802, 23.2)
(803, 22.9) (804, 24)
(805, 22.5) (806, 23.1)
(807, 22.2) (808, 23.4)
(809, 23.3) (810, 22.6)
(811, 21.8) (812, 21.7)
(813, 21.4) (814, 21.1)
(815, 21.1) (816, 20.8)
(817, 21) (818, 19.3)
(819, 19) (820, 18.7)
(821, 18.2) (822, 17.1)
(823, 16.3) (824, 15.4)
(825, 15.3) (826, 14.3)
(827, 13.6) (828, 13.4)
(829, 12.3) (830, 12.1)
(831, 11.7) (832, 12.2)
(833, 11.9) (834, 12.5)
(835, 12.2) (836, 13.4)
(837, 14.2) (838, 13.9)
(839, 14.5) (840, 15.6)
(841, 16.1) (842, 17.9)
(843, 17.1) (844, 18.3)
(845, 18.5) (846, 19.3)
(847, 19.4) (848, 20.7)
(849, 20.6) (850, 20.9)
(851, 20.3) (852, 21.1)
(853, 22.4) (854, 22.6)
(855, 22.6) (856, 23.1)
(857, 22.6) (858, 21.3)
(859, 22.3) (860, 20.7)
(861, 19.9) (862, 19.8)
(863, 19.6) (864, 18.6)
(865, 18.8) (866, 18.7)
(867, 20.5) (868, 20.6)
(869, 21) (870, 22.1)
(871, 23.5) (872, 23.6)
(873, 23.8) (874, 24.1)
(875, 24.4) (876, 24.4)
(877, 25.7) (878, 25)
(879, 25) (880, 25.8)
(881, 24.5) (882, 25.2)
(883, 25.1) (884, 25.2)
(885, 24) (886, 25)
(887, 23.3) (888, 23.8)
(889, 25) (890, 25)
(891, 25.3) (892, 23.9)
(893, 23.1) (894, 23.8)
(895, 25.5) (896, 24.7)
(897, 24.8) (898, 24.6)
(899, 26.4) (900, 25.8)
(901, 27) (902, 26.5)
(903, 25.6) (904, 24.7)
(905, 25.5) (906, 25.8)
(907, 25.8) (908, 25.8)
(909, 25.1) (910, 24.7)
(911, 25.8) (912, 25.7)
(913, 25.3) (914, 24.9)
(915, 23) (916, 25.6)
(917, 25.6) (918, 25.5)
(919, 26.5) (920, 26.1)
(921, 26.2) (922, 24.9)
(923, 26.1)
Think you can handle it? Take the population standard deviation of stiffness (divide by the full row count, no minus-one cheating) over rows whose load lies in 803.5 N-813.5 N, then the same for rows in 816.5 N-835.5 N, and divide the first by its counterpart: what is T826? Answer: 0.27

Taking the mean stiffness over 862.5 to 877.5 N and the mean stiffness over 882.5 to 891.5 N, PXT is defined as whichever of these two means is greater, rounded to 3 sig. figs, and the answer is 24.6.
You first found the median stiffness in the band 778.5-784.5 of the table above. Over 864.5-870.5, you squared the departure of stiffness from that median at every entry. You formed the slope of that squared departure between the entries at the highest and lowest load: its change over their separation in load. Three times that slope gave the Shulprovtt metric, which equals -13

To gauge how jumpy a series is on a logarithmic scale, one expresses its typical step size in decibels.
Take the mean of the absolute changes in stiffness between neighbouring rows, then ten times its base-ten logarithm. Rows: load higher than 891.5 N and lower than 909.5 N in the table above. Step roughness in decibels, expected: -1.5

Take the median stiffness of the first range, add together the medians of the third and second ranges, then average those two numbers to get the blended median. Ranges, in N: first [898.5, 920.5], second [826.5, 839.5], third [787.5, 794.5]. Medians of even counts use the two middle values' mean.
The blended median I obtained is 31.4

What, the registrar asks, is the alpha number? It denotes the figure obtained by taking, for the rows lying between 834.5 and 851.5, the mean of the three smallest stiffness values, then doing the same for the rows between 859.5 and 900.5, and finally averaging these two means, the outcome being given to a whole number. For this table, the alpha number 16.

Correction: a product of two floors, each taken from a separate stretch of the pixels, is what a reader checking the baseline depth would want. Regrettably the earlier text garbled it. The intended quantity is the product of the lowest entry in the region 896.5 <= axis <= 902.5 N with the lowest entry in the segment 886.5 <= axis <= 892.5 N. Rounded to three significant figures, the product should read 573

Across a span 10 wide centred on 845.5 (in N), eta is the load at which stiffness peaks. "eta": 850 N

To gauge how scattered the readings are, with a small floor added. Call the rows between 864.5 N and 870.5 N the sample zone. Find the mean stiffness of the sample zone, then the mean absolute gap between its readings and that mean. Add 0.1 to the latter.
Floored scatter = 1.12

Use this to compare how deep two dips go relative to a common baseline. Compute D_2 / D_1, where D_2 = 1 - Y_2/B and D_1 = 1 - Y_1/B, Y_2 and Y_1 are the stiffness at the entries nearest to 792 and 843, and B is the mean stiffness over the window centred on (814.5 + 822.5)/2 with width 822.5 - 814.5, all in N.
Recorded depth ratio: -2.3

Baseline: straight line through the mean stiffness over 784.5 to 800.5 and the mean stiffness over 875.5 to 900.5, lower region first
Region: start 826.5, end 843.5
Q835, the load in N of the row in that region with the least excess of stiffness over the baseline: 831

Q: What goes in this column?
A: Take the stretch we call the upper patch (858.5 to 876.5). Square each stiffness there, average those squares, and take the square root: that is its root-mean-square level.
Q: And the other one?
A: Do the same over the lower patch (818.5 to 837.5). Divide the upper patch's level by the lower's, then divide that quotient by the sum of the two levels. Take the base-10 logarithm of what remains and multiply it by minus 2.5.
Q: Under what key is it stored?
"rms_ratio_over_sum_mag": 3.5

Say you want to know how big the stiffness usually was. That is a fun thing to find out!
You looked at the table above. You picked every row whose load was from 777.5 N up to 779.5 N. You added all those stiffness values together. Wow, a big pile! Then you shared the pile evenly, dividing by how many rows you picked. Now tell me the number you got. 24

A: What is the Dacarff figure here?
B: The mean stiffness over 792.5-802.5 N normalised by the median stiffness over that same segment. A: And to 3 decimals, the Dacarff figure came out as 0.995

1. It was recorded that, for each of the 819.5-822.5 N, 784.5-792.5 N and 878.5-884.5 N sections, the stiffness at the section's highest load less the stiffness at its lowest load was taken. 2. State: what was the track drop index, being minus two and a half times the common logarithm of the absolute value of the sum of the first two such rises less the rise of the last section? -0.2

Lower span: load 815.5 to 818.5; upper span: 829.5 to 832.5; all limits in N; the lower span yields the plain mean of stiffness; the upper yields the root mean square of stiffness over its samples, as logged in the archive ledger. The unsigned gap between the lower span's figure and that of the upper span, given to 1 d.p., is 8.4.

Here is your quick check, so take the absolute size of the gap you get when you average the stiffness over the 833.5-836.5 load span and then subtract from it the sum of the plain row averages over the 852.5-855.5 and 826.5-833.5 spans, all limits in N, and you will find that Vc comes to 22.3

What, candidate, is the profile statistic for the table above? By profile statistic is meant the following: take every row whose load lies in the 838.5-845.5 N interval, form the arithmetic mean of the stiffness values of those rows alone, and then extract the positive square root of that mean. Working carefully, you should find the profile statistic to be 4.1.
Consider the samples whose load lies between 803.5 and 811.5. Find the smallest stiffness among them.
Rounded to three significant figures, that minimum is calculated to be 21.8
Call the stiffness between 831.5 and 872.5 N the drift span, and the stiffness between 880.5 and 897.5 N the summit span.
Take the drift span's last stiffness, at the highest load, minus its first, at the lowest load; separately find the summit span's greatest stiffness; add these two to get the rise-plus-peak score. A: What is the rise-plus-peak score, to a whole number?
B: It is 37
